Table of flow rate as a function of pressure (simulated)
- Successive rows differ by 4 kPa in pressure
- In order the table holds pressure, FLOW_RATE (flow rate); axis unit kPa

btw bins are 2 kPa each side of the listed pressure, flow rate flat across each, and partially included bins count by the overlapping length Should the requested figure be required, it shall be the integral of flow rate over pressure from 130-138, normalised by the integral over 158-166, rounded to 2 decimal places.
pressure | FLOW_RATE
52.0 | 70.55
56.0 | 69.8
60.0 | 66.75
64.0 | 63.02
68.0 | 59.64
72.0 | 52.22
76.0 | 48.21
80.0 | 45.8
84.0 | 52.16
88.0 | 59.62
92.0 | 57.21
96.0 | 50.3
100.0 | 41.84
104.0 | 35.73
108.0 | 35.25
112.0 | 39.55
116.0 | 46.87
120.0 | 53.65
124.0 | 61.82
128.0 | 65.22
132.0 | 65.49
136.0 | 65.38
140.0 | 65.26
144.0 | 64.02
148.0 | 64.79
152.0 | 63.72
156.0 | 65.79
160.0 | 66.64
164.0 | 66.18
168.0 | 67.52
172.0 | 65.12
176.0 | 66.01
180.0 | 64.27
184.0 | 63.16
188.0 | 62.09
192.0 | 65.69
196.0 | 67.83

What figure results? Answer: 0.99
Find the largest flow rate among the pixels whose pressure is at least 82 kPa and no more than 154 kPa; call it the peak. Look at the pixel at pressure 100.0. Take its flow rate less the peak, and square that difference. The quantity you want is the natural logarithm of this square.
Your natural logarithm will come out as 6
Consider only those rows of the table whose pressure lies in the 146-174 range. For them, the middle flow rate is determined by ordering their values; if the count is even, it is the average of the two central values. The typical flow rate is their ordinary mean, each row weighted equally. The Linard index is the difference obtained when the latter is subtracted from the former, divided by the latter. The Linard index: 0.00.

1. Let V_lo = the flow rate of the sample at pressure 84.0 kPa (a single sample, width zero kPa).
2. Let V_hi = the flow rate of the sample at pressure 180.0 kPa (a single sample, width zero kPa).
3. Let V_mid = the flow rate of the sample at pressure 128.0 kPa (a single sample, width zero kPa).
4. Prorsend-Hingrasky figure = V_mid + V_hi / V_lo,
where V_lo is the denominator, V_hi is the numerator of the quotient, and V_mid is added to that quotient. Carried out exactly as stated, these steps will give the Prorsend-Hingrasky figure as 66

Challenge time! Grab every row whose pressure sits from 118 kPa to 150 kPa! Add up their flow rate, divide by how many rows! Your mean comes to 63.2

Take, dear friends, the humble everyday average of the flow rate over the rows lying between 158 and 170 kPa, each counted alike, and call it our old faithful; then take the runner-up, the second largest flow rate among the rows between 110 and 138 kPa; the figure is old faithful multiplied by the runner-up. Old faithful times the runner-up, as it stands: 4366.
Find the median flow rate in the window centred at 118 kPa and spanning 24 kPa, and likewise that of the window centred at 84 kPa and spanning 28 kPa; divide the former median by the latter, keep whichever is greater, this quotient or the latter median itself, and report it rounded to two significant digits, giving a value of 52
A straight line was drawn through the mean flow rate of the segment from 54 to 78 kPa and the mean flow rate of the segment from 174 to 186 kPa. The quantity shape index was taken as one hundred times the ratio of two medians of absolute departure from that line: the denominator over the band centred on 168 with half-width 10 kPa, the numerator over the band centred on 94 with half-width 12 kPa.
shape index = 414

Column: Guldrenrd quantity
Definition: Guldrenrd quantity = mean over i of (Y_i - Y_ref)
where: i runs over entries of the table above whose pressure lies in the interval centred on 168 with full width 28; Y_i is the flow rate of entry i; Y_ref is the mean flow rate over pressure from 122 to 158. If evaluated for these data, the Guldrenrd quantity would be 1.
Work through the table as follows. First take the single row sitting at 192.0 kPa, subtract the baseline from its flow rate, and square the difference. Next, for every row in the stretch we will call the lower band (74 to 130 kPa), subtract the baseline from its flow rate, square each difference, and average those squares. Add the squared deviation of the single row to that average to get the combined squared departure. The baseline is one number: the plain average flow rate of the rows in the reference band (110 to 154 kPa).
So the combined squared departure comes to 222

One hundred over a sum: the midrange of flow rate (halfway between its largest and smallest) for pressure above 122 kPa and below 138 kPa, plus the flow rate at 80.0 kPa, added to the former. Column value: 0.91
